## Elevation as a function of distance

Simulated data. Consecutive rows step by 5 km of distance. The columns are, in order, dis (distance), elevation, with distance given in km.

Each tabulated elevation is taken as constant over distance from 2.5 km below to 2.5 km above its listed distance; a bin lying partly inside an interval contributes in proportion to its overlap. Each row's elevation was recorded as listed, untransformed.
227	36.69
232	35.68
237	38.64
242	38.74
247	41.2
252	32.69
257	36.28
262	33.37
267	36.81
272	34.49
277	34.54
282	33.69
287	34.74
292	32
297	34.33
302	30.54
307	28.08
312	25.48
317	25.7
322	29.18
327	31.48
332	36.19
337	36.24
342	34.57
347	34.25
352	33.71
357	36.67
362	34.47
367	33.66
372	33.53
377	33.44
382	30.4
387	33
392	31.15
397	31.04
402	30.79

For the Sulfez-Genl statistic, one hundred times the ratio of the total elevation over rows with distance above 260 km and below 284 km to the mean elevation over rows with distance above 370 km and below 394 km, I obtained 535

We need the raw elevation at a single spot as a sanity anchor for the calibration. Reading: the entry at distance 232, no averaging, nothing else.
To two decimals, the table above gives 35.68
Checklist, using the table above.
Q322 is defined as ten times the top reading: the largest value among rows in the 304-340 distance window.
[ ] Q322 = 362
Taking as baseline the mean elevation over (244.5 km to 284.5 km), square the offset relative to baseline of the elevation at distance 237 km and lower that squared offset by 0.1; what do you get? 11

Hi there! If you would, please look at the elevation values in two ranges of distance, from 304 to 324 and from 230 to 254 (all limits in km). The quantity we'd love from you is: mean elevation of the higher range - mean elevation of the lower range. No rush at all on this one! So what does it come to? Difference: -10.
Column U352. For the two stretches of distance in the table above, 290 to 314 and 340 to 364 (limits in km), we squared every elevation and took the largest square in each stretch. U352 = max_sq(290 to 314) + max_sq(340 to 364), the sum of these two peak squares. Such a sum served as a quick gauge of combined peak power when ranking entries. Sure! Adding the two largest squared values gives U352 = 2523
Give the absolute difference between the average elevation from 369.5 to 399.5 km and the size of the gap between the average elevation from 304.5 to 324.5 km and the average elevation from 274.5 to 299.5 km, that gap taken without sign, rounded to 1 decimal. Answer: 25.3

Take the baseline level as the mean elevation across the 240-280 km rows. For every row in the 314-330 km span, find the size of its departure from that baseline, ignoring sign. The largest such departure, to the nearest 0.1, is 10.3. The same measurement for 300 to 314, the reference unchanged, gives 10.5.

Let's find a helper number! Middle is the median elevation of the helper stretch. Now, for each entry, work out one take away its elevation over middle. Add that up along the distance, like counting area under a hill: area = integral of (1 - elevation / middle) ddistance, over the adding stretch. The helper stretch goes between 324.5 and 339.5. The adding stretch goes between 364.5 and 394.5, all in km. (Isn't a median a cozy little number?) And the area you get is 3.0 km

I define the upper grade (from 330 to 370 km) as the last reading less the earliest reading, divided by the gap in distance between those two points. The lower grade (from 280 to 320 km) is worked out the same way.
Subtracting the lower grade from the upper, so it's 0.16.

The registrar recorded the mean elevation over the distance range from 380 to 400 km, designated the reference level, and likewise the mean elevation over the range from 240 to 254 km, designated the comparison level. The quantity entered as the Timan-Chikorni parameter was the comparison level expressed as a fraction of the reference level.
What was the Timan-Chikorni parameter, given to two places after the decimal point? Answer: 1.20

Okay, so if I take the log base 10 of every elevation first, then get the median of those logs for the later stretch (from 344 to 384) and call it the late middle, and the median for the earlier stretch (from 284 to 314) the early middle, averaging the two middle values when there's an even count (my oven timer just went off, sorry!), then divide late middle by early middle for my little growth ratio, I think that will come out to 1.02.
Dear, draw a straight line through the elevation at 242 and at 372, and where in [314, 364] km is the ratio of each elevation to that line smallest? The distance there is 317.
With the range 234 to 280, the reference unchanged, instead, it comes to 252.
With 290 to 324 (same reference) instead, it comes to 312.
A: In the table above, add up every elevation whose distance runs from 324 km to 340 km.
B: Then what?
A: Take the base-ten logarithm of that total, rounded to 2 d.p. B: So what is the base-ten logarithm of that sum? 2.02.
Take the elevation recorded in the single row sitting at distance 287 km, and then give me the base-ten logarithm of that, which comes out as 1.54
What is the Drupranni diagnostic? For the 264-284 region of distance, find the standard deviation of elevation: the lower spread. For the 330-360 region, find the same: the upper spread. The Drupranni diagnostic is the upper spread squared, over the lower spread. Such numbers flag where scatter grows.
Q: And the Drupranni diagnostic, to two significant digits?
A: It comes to 1.1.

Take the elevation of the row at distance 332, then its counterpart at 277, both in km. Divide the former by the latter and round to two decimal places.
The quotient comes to 1.05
